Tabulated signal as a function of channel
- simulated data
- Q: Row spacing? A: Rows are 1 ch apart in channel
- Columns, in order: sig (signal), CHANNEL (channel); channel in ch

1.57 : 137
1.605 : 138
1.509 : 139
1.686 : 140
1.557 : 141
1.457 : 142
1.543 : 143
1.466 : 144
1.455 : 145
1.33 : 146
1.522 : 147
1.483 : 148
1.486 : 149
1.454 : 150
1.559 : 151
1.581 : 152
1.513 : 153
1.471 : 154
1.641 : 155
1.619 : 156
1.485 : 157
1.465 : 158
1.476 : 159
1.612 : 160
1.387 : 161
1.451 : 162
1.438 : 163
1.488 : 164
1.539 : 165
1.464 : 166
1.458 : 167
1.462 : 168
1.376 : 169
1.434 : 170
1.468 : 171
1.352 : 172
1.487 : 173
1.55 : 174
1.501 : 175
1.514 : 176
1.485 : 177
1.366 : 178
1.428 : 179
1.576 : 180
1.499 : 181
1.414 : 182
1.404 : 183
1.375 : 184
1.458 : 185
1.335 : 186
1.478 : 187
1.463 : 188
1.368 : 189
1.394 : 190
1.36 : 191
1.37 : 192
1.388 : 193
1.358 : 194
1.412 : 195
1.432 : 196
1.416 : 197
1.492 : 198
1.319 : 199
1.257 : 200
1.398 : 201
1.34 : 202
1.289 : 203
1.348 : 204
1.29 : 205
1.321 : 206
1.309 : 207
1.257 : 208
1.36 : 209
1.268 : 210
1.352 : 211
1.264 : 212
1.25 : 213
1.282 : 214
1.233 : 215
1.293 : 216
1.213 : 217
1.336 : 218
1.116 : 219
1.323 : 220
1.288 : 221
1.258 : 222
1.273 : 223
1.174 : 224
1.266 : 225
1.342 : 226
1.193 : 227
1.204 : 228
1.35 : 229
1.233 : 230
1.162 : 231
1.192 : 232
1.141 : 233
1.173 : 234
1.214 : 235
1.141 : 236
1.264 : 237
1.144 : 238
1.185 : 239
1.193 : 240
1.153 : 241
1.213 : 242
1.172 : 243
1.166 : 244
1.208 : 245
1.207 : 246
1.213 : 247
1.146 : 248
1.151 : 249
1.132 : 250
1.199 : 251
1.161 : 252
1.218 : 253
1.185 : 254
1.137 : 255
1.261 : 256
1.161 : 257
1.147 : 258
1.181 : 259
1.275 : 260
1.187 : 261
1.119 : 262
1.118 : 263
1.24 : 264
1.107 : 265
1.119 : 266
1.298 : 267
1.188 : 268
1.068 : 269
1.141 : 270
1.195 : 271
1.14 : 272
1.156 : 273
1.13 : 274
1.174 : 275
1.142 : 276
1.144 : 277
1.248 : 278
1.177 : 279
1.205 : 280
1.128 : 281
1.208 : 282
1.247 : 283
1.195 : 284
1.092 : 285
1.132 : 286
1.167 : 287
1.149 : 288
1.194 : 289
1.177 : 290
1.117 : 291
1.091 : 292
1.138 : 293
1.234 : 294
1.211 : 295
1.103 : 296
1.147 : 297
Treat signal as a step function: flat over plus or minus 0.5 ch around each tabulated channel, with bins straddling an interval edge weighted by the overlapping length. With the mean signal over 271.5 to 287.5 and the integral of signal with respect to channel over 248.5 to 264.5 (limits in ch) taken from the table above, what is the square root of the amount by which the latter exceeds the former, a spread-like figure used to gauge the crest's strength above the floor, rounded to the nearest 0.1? 4.2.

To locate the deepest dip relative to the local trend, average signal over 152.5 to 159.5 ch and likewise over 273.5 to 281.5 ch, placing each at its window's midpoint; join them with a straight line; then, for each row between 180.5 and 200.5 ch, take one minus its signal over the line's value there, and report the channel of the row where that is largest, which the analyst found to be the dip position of 200 ch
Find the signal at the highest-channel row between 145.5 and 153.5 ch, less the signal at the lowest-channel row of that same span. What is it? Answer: 0.18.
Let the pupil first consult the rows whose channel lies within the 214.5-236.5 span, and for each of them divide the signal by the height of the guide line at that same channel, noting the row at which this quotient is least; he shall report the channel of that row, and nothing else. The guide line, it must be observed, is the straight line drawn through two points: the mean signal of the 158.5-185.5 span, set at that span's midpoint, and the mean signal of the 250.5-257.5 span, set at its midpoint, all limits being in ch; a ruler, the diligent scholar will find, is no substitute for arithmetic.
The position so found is 219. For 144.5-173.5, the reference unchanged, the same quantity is 146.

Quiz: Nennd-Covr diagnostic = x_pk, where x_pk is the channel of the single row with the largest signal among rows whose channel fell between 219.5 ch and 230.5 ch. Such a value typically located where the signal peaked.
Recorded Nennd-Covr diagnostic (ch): 229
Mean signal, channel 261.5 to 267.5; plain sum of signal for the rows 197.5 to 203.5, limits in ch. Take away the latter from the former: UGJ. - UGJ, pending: -6.9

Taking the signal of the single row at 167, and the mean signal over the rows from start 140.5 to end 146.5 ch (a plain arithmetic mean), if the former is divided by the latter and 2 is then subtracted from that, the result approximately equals -1.01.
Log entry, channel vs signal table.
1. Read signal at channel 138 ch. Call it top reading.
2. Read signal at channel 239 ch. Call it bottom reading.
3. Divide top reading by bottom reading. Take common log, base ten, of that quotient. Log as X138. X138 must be 0.13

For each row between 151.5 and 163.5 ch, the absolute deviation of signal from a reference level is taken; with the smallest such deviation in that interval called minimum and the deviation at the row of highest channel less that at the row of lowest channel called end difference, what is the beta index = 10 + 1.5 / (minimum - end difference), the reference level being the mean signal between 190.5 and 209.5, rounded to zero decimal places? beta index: 18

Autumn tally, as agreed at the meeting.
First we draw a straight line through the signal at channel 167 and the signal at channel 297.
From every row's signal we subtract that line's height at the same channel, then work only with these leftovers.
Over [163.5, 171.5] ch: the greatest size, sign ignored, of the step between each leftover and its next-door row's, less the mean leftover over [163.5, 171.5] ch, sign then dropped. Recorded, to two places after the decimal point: 0.08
